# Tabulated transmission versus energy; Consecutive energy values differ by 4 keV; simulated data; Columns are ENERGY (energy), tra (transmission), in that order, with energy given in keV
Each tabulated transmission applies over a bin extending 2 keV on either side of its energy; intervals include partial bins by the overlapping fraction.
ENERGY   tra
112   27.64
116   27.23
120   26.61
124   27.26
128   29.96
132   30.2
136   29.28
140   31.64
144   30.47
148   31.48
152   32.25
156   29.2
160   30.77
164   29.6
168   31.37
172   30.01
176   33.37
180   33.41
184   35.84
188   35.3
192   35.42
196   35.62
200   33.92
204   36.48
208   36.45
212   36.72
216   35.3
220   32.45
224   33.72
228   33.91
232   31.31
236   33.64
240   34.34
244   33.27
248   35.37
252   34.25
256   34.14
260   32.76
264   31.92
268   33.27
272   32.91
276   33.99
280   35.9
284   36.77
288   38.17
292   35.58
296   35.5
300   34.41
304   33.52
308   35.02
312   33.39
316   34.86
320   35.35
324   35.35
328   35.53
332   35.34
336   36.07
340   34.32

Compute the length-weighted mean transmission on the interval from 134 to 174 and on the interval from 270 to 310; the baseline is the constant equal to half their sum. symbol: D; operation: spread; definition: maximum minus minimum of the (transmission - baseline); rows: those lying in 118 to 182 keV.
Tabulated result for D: 6.8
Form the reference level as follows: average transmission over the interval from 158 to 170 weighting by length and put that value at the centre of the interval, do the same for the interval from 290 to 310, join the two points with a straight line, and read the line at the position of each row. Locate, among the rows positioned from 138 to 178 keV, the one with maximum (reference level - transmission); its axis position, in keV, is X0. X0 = 156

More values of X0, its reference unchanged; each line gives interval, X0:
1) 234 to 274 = 264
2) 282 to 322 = 312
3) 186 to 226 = 220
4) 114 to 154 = 120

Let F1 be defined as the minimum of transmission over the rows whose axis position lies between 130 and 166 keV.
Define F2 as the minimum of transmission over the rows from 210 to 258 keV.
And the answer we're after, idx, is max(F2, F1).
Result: 31.3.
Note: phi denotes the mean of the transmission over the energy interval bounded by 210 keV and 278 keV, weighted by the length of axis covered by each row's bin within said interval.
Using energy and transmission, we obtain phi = 33.7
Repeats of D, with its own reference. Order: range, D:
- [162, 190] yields 6.2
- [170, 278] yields 6.7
